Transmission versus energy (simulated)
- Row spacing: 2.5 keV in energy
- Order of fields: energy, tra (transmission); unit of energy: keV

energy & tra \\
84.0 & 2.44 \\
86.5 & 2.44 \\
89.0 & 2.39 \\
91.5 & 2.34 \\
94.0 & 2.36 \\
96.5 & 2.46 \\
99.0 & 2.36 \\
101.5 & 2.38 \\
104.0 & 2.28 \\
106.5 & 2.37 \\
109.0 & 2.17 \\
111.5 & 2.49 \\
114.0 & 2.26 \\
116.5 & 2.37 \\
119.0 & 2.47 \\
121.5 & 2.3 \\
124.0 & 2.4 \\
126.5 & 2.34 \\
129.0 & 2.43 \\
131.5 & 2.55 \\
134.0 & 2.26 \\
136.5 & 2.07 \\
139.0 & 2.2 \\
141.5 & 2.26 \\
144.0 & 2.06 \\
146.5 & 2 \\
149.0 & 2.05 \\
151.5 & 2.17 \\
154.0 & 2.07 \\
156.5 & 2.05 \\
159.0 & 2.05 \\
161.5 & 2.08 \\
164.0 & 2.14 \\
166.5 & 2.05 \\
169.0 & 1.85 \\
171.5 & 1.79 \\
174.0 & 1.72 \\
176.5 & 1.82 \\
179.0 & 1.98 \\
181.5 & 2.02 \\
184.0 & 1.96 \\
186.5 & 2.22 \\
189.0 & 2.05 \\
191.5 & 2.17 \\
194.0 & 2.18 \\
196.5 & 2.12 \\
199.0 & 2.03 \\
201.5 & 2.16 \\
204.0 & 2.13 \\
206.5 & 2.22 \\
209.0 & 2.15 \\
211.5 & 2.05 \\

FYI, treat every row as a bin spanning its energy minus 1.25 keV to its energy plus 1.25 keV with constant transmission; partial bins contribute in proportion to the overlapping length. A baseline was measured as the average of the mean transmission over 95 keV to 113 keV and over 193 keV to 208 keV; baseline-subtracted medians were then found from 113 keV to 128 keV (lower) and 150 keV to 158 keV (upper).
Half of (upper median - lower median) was -0.14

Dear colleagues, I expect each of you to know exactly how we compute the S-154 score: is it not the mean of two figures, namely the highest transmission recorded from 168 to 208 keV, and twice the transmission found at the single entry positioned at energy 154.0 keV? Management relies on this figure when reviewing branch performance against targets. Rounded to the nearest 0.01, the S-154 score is 3.18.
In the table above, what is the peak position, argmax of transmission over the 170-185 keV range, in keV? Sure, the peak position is 181.5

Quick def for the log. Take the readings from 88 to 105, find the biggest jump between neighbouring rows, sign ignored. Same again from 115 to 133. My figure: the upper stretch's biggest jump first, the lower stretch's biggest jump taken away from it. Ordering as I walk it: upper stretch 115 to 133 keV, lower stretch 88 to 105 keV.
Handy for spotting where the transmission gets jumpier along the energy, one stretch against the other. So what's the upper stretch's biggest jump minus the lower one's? 0.070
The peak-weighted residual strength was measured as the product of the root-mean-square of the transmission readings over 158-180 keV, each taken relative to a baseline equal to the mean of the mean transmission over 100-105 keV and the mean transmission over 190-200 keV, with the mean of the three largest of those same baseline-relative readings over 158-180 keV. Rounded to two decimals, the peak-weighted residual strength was -0.04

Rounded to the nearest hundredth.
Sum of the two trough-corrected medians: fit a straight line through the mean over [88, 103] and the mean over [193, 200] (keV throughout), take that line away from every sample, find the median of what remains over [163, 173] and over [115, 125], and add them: -0.17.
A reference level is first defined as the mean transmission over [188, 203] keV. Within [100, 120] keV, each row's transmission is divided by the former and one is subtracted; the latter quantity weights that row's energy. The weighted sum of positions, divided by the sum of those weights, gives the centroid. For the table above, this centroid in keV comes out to 111.0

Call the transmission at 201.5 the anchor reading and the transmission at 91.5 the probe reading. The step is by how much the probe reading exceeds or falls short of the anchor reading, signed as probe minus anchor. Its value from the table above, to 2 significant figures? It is 0.18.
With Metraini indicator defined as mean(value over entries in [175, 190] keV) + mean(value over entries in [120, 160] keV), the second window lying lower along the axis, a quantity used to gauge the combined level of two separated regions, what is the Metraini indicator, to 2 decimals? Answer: 4.21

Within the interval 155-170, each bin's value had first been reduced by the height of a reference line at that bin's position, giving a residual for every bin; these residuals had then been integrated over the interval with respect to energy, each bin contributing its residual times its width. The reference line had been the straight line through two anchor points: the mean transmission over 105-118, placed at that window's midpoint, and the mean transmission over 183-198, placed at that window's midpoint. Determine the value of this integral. -2.3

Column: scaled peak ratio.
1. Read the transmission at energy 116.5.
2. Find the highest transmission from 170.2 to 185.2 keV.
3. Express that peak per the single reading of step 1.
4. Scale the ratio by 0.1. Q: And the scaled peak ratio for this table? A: 0.085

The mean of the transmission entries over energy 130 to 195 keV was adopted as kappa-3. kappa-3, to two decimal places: 2.07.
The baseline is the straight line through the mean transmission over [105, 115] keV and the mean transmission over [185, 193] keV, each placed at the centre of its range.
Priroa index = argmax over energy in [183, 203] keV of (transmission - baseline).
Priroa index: 186.5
